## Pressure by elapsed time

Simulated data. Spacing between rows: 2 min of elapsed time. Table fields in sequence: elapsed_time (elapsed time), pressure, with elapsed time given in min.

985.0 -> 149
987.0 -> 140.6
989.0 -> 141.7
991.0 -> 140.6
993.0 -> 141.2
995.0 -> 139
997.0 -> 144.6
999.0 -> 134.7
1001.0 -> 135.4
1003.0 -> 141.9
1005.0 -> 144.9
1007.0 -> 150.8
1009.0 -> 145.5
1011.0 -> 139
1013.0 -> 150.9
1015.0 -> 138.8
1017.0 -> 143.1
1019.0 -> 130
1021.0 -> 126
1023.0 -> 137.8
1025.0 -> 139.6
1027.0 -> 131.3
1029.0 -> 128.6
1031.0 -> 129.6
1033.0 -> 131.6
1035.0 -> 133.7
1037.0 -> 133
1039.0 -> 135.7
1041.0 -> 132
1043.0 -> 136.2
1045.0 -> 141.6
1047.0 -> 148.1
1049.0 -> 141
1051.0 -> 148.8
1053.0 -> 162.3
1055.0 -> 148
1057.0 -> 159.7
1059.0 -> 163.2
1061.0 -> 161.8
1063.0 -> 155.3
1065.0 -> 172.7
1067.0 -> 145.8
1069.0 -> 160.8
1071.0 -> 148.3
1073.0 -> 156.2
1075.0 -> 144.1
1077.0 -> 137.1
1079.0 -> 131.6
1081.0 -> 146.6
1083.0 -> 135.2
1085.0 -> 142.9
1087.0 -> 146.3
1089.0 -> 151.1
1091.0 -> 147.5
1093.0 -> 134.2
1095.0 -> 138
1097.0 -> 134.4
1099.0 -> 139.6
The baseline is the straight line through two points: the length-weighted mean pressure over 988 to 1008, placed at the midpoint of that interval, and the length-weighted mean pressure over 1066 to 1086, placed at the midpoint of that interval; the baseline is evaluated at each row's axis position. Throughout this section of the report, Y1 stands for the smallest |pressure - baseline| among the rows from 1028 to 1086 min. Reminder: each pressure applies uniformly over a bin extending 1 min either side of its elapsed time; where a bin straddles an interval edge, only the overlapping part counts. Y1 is 0.7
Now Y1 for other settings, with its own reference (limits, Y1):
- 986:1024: 0.1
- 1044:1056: 1.9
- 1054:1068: 1.3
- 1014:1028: 0.8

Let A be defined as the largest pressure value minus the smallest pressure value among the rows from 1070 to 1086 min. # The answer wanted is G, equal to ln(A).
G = 3.2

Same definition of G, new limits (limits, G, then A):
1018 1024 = 2.5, 12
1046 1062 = 3.1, 22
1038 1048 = 2.8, 16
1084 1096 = 2.8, 17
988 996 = 1.0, 3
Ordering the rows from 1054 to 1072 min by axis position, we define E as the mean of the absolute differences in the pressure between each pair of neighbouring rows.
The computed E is 11.9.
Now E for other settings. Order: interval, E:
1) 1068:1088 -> 9.2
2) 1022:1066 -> 5.9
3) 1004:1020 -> 8.4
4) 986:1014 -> 4.6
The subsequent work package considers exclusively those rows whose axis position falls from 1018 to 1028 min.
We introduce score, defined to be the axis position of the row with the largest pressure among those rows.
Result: 1025.0 min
